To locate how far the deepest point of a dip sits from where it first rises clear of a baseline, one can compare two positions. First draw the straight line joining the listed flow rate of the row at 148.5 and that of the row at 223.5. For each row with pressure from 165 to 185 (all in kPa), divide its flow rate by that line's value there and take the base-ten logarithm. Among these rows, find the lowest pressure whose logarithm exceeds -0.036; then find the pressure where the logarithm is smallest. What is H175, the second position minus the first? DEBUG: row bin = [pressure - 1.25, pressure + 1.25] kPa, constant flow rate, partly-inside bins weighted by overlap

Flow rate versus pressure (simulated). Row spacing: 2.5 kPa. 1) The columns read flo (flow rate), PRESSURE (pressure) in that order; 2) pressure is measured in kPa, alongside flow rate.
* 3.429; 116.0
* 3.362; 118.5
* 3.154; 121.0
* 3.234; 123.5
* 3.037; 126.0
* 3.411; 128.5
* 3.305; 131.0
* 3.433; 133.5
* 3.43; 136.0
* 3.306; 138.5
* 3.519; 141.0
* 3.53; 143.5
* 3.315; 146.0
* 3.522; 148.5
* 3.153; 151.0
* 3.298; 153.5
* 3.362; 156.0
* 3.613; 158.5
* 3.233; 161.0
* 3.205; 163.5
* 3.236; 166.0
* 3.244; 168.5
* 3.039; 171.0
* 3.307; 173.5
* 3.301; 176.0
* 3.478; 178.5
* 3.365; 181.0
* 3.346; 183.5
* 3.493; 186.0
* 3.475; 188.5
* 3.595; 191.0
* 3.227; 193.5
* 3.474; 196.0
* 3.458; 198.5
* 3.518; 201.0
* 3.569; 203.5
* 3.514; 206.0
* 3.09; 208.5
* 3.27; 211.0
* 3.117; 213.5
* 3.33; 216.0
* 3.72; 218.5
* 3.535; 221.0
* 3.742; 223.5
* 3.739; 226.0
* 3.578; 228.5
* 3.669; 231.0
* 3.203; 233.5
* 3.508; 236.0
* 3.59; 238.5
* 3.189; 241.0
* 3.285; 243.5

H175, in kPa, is -7.5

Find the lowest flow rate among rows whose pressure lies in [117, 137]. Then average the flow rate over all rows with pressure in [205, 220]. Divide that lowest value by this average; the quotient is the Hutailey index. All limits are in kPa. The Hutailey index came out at 0.91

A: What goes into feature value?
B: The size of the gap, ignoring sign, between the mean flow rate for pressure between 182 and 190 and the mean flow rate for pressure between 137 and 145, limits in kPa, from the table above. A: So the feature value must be 0.01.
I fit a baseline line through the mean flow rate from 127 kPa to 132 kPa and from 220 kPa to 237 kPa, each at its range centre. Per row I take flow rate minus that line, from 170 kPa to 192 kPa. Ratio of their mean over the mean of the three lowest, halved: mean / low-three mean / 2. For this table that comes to 0.2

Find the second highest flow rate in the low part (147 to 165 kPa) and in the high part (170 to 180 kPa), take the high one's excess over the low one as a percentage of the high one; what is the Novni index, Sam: -7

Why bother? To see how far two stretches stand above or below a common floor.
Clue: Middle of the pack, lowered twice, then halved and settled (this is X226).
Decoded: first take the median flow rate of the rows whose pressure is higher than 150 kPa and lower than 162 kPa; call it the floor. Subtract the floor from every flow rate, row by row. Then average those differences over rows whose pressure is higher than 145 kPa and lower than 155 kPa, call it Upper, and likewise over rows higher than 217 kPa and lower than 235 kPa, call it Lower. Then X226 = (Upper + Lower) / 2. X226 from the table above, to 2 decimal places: 0.16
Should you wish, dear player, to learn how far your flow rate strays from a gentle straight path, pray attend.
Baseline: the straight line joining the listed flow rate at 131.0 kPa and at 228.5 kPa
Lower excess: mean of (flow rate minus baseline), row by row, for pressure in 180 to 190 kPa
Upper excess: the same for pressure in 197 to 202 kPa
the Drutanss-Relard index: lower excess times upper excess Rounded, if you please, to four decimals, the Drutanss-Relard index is 0.0003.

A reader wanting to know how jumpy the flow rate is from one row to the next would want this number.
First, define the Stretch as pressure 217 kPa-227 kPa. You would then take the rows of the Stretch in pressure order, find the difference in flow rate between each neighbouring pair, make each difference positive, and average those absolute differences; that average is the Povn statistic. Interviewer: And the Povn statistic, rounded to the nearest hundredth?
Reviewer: 0.13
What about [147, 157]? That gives 0.19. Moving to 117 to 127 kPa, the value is 0.16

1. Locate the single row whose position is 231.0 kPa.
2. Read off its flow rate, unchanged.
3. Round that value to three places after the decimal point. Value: 3.669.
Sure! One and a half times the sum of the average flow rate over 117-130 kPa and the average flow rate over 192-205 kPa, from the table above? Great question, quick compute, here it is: 10.0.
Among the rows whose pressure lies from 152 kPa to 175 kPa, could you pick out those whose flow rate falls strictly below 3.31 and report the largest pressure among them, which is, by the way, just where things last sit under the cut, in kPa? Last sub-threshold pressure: 173.5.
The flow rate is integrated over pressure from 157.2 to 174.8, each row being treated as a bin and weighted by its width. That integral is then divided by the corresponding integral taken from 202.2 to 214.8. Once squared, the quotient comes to 1.9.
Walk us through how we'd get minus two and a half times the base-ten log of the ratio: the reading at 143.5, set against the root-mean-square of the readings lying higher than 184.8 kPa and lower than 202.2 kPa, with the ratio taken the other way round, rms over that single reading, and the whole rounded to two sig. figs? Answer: 0.020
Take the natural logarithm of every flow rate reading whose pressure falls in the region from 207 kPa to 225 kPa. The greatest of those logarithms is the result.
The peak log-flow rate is 1.32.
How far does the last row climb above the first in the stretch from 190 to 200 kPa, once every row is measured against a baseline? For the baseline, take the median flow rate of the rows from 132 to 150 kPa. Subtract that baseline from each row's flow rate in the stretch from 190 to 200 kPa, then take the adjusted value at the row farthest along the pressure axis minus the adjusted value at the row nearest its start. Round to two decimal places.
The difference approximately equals -0.14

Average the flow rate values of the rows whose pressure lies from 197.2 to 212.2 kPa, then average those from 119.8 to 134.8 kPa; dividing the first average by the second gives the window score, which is 1.043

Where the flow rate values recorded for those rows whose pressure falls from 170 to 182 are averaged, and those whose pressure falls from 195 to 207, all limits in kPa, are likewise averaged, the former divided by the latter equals 0.94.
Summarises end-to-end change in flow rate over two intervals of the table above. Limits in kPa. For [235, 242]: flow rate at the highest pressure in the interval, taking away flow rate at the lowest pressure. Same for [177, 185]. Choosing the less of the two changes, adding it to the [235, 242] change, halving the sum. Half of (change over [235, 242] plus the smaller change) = -0.32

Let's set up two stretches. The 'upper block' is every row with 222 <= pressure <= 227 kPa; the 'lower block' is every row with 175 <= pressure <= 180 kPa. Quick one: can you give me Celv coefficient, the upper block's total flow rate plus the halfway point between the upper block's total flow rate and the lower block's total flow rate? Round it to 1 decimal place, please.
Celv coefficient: 14.6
